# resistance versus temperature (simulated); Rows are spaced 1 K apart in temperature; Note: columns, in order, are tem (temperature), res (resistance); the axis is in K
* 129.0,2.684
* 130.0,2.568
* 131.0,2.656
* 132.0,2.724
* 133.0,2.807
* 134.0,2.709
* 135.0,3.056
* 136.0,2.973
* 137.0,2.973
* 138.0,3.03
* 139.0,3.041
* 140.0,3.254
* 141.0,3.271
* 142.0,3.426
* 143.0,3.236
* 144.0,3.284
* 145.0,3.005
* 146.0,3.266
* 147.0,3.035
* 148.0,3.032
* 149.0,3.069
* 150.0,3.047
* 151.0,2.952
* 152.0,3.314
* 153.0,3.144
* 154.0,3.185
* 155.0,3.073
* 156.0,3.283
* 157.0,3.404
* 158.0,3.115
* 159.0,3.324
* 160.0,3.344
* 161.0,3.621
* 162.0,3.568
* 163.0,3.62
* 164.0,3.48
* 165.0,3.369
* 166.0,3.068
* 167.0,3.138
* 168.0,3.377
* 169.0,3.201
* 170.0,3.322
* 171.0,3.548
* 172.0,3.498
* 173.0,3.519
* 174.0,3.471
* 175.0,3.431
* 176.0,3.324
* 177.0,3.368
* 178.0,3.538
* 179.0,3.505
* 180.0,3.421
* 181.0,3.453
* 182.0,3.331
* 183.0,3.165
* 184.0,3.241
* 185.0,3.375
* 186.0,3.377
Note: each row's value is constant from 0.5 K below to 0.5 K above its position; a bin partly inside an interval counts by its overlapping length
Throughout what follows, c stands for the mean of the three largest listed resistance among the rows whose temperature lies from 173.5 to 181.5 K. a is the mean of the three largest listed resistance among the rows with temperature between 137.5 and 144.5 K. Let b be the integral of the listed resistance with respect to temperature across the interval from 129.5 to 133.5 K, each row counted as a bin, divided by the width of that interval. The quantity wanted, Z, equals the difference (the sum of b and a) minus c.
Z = 2.5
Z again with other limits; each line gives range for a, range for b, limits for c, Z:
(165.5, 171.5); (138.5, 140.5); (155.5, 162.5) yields 3.0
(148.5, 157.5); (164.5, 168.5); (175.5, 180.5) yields 3.1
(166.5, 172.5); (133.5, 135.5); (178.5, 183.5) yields 2.9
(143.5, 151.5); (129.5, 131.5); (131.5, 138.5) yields 2.8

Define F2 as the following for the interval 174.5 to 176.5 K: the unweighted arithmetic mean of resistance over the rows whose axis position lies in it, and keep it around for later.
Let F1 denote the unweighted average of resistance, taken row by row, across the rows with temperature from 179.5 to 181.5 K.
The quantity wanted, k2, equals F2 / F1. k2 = 0.98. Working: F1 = 3.44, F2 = 3.38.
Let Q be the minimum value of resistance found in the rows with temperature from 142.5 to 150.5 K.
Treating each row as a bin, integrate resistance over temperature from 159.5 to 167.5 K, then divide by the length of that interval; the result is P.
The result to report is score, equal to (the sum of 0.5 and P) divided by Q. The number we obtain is 1.30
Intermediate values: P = 3.4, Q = 3.005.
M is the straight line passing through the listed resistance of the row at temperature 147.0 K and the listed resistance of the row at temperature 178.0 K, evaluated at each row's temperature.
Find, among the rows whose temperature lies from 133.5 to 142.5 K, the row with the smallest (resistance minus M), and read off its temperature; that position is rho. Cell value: 134.0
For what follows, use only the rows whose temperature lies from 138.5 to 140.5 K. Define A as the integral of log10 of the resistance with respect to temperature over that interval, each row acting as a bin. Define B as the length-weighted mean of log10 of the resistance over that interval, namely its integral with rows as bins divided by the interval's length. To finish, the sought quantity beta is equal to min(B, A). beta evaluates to 0.50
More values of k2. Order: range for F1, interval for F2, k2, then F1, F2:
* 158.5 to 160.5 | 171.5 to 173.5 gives 1.05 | 3.33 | 3.51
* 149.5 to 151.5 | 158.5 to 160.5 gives 1.11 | 3.00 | 3.33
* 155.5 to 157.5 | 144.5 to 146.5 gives 0.94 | 3.34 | 3.14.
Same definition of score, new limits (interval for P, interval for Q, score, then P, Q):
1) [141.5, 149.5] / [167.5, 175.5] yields 1.15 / 3.2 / 3.201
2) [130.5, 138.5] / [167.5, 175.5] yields 1.05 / 2.9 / 3.201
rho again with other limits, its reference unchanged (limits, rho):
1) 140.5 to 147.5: 147.0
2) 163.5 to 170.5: 166.0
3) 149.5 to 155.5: 151.0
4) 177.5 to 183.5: 183.0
